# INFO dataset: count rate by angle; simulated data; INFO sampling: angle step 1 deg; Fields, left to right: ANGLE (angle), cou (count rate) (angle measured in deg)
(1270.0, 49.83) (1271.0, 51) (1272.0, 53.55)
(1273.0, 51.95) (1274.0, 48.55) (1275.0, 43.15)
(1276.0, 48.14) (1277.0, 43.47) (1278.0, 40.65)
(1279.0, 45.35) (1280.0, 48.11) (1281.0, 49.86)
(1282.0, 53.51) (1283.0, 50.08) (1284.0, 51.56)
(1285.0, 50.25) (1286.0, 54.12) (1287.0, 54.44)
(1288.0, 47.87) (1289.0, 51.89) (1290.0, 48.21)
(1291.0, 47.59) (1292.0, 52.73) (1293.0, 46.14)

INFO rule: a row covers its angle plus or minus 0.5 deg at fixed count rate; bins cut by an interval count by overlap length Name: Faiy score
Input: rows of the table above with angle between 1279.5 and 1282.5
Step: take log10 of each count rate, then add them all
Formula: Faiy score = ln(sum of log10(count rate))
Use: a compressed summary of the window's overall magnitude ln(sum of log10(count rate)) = 1.6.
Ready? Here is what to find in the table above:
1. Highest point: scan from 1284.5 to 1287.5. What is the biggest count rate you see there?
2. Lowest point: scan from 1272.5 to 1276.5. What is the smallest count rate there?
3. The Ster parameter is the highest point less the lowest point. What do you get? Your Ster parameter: 11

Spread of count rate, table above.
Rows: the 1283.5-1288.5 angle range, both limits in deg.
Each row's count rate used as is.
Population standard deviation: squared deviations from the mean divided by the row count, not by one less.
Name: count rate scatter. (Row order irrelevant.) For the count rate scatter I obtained 2.5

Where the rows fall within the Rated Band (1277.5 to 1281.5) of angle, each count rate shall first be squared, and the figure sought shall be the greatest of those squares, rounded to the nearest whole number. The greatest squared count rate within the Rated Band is 2486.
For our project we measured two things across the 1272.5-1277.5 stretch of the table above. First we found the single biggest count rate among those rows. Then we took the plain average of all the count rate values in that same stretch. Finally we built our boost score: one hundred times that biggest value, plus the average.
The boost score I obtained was 5242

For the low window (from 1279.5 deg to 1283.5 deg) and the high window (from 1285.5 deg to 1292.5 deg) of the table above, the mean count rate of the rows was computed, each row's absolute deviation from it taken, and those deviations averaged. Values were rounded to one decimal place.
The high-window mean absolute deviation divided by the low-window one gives 1.7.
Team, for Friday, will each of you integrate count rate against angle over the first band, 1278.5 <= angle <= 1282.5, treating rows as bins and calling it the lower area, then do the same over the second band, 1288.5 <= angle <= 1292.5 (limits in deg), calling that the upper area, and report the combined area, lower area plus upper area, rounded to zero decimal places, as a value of 397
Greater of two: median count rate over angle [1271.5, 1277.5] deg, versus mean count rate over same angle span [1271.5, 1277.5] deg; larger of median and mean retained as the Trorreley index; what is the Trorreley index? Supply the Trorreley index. 48.3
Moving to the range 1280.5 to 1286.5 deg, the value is 51.6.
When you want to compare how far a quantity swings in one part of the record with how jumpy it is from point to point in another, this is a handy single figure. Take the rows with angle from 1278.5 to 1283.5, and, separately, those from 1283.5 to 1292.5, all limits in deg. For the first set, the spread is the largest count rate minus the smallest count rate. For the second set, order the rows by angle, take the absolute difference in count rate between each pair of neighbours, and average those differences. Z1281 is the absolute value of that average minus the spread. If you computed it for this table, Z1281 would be 5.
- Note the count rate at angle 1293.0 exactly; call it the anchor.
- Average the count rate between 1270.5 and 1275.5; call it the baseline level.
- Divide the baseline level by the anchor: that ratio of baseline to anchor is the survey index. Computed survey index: 1.08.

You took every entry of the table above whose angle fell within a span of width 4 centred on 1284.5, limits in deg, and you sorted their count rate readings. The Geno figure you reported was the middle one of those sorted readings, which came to 51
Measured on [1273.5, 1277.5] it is 46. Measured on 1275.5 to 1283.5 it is 48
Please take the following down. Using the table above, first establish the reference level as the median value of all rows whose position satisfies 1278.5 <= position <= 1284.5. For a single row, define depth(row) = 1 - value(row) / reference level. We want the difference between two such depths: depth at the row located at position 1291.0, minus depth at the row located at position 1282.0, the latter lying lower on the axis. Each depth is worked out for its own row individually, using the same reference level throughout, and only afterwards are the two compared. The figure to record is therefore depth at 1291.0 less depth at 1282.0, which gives 0.12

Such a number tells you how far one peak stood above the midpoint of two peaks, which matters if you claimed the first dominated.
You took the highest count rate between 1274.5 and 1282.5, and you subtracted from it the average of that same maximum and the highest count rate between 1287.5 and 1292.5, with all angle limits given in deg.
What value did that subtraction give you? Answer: 0.39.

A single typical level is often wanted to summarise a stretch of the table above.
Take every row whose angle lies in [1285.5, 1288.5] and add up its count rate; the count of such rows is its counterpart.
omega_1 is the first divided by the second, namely 52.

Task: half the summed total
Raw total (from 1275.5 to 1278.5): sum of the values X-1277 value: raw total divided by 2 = 66.1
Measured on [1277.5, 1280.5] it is 67.1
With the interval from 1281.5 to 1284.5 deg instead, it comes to 77.6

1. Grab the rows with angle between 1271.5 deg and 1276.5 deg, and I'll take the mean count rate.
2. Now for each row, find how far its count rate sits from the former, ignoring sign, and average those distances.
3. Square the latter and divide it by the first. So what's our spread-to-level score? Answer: 0.18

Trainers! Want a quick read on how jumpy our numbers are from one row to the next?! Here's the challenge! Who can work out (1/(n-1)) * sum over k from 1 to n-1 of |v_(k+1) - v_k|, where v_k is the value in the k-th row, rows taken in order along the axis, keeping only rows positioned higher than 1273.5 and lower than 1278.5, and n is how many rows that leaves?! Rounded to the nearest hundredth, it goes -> 4.47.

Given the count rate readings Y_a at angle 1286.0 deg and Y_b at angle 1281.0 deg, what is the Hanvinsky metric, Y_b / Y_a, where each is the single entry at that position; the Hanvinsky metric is 0.92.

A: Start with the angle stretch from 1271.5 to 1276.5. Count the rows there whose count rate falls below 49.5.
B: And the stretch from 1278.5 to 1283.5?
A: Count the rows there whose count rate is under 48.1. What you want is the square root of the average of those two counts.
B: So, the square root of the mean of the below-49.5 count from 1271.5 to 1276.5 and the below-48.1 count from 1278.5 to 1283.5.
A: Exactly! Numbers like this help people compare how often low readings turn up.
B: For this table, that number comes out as 1.4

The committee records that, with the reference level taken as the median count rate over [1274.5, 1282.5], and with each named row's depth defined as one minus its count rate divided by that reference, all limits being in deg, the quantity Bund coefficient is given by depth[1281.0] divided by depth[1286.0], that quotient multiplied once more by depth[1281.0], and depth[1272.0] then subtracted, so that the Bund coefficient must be 0.12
